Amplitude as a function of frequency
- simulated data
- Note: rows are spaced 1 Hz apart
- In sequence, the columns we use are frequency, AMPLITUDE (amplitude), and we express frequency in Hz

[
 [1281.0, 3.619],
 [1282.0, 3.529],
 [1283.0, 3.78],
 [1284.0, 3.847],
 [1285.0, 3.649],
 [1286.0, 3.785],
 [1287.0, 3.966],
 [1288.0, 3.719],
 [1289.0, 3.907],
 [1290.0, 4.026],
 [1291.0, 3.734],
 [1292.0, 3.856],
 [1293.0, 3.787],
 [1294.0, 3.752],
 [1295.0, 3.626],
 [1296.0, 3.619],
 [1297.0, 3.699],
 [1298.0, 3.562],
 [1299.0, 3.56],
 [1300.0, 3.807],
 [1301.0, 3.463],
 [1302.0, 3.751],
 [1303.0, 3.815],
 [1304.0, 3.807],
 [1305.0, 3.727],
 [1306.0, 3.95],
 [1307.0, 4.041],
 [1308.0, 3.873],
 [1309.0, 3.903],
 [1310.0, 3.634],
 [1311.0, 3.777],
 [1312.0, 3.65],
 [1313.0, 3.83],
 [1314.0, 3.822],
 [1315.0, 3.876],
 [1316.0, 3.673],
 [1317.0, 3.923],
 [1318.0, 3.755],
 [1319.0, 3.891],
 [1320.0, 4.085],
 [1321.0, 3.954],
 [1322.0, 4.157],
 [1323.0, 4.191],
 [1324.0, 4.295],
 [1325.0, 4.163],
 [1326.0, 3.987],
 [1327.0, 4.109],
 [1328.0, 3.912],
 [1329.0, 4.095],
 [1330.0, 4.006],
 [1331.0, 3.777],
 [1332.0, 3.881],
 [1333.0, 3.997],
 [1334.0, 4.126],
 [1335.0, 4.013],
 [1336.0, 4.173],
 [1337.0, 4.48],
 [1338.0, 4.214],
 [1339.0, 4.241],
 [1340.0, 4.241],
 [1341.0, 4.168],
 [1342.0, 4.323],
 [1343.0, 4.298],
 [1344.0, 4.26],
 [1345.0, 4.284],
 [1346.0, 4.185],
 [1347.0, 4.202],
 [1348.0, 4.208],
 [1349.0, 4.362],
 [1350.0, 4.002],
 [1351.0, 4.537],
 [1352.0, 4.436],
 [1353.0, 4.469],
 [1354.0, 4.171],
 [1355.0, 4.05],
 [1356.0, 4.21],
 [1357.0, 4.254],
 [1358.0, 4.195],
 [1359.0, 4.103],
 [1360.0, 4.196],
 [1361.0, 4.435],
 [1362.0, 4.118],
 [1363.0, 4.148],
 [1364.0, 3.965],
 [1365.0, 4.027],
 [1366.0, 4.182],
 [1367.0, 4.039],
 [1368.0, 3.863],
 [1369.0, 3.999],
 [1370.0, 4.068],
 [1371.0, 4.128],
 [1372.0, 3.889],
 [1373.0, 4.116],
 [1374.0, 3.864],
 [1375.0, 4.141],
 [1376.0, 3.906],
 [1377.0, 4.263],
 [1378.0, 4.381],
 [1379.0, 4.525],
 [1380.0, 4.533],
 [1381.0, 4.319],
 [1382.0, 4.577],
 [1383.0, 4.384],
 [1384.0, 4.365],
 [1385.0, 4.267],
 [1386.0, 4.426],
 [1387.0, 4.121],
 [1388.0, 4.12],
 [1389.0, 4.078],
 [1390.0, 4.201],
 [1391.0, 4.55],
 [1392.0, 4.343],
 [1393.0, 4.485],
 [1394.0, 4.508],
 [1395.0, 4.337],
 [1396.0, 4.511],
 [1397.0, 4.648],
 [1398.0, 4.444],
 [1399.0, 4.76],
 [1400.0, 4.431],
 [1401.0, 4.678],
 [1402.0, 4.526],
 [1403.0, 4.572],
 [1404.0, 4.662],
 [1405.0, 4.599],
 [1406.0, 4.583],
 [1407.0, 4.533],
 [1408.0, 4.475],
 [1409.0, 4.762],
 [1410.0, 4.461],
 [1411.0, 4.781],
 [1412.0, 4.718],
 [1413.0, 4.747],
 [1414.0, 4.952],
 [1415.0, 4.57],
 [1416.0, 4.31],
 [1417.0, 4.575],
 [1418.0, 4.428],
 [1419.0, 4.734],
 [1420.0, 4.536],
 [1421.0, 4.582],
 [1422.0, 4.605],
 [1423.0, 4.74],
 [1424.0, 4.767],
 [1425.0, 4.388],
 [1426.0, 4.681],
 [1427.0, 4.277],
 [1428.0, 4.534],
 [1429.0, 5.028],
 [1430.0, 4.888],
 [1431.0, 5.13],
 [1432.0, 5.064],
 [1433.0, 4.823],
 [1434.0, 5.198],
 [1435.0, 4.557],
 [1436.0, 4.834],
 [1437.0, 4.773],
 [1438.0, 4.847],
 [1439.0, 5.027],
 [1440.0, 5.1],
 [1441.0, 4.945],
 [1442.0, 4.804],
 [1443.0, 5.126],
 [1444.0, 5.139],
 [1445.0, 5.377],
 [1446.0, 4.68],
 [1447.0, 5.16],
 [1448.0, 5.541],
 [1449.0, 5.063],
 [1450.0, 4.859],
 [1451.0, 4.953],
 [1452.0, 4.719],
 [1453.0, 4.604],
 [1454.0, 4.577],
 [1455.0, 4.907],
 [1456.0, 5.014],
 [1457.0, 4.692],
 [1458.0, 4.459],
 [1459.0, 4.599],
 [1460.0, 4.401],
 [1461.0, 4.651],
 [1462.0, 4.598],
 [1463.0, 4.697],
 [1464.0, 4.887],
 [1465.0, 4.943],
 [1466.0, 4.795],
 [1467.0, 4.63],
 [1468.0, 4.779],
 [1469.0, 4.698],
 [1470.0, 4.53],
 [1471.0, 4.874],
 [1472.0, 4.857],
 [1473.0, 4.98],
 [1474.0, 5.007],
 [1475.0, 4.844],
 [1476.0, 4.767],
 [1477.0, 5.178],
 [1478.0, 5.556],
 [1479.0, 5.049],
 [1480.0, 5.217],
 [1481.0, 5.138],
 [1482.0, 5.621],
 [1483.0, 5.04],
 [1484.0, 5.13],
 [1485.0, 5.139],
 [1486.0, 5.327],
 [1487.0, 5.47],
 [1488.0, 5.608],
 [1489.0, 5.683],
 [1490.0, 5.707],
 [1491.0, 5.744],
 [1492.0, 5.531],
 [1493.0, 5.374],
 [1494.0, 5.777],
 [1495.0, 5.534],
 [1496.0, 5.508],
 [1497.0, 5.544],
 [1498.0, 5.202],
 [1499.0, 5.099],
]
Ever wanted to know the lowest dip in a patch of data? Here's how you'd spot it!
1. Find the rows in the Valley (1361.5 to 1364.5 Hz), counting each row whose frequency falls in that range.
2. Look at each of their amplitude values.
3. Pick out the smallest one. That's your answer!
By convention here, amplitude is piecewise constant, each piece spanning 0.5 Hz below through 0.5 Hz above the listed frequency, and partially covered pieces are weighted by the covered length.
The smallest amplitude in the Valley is 3.965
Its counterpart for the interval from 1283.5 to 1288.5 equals 3.649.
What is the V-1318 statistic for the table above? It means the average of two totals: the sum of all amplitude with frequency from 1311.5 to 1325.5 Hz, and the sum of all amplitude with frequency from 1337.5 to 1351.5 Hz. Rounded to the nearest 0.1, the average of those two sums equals 57.4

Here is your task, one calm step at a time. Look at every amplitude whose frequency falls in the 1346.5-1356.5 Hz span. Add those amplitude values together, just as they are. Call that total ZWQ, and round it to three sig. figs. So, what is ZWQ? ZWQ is 42.6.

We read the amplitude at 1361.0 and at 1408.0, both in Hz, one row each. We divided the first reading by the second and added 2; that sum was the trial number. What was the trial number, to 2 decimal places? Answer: 2.99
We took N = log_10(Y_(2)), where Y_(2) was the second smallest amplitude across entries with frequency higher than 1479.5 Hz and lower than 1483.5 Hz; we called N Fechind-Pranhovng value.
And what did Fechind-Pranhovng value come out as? 0.71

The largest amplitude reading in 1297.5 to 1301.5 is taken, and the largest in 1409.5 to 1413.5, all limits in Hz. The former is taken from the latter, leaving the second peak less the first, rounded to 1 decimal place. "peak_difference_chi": 1.0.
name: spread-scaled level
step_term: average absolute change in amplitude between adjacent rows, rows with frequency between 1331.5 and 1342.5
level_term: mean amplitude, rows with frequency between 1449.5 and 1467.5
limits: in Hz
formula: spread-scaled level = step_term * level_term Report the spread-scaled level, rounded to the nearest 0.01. 0.64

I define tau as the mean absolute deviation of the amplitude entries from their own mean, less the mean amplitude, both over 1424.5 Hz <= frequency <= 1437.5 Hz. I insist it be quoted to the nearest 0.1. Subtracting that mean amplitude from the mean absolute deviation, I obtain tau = -4.6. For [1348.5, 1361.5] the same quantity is -4.1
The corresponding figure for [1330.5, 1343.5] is -4.0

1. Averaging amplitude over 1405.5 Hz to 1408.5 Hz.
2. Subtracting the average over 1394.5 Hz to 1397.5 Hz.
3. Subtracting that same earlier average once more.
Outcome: -4.5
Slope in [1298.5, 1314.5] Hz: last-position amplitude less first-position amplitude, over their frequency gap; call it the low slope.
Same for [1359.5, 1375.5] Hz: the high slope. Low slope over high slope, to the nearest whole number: -5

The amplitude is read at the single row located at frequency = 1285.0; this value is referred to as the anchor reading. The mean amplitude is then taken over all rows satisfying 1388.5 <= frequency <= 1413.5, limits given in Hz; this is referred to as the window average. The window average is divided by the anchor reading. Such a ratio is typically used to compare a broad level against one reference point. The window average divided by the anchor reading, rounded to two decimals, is 1.24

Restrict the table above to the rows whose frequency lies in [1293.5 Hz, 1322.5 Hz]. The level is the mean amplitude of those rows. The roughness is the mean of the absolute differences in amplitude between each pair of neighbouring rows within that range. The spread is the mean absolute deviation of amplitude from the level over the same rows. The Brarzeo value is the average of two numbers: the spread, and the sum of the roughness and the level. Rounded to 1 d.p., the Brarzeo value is 2.0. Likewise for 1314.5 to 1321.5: 2.1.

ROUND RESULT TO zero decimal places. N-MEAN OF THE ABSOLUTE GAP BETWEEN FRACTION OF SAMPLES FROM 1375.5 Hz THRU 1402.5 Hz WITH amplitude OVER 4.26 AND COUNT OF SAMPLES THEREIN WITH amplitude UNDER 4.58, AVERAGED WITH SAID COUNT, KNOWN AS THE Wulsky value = 24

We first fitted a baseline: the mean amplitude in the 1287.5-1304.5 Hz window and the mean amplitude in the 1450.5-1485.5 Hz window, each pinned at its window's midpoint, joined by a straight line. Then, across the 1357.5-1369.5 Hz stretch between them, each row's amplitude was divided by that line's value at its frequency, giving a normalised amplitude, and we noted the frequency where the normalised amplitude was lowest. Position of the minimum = 1368.0 Hz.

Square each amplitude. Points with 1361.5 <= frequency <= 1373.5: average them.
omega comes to 16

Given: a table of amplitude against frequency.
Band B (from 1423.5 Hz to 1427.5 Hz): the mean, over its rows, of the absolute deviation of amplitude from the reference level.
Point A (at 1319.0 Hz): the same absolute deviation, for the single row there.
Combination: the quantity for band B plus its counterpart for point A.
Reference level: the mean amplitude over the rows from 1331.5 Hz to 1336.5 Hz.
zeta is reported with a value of 0.64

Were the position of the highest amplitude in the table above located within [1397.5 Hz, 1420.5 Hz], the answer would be 1414.0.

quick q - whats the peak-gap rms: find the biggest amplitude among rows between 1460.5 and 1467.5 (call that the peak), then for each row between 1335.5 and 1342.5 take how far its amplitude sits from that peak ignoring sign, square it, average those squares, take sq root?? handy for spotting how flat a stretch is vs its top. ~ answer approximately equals 0.69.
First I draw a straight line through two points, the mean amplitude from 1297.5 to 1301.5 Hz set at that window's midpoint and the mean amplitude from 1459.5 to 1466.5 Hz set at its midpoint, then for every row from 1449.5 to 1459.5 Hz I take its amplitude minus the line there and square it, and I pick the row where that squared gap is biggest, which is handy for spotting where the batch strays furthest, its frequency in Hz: 1456.0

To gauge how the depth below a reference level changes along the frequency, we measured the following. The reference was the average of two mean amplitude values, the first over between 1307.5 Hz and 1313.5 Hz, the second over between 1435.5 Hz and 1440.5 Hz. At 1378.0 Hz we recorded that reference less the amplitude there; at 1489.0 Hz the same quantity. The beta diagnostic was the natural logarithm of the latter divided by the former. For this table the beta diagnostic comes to 4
